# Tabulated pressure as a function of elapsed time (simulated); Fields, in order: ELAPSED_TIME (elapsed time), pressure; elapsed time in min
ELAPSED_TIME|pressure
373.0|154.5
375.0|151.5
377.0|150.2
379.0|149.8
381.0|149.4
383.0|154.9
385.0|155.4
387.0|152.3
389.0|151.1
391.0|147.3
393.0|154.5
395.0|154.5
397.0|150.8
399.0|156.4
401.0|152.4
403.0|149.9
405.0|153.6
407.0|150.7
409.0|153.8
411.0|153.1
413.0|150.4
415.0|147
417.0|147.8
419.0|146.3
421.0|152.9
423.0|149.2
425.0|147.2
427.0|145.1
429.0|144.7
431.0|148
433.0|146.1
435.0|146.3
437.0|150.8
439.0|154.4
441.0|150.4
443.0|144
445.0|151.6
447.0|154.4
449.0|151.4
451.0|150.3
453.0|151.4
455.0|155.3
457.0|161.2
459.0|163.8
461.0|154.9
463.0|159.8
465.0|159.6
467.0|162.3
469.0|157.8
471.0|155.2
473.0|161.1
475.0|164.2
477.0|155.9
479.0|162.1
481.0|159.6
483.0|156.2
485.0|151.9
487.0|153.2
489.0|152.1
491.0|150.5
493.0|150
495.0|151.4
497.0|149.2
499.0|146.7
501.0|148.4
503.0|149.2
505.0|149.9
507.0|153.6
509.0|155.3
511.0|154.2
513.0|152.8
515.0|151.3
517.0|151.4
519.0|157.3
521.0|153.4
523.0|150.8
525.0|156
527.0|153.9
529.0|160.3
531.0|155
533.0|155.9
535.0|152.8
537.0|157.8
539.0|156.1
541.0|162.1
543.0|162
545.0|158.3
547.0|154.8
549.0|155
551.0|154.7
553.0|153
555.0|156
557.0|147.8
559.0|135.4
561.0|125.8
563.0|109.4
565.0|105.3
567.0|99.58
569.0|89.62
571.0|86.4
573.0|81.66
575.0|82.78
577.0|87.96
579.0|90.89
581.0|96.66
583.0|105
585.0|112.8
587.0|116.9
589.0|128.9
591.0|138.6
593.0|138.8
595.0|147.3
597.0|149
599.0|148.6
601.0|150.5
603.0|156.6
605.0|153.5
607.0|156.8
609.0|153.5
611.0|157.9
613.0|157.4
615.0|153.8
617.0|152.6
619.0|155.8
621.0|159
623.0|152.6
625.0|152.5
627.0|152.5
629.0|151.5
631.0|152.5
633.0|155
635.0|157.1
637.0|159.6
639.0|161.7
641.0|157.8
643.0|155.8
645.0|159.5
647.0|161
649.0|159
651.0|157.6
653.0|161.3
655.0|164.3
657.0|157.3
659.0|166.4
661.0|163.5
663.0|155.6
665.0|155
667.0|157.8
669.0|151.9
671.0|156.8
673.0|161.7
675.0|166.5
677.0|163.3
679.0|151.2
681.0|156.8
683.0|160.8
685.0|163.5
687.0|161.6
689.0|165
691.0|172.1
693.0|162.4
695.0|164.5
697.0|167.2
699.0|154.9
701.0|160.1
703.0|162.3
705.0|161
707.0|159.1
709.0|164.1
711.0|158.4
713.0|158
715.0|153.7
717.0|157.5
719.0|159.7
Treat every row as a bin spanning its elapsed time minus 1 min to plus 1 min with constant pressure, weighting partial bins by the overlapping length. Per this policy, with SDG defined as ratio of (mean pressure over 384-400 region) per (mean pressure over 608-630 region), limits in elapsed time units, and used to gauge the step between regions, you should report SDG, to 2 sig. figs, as 0.99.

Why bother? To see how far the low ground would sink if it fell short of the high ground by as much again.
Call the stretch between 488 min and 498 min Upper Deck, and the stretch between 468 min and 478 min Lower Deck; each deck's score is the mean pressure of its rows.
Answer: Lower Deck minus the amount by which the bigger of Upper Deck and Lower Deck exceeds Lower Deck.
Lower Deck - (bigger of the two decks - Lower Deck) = 159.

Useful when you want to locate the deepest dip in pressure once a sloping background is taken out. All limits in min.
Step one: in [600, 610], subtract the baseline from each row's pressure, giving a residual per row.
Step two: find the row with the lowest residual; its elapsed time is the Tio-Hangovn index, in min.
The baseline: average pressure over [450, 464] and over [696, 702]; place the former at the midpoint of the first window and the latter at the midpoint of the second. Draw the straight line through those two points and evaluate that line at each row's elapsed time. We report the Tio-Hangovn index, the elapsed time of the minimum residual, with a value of 601.0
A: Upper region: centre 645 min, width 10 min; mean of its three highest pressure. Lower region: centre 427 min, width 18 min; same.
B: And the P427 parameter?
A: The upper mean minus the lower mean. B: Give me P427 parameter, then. 10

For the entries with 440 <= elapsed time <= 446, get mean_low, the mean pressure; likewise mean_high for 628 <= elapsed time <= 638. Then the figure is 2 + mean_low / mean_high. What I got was 2.96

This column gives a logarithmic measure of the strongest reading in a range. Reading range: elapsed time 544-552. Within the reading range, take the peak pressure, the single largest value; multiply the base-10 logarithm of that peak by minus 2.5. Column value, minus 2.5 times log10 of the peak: -5.50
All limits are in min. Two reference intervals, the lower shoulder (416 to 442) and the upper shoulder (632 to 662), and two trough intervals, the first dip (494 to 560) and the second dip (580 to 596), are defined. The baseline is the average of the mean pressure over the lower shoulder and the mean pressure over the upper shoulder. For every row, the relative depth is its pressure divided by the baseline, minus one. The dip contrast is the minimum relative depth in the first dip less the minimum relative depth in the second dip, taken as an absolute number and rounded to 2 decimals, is 0.25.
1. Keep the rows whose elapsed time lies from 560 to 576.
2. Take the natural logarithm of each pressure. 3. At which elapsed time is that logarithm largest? 561.0 min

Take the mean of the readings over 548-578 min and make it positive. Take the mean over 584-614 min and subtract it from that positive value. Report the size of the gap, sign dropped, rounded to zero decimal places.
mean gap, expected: 26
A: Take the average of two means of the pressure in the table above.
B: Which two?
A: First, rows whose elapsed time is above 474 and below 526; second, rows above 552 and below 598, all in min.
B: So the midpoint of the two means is 135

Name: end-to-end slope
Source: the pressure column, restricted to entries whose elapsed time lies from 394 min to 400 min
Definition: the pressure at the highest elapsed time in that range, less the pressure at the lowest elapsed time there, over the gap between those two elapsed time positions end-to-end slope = 0.5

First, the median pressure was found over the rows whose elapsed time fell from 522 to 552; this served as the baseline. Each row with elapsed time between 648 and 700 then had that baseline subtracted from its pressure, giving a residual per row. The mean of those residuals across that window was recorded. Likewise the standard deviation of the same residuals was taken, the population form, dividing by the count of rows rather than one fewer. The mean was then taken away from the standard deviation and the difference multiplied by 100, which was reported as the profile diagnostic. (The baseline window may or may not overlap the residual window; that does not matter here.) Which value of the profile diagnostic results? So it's 15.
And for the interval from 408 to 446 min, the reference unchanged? 1016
